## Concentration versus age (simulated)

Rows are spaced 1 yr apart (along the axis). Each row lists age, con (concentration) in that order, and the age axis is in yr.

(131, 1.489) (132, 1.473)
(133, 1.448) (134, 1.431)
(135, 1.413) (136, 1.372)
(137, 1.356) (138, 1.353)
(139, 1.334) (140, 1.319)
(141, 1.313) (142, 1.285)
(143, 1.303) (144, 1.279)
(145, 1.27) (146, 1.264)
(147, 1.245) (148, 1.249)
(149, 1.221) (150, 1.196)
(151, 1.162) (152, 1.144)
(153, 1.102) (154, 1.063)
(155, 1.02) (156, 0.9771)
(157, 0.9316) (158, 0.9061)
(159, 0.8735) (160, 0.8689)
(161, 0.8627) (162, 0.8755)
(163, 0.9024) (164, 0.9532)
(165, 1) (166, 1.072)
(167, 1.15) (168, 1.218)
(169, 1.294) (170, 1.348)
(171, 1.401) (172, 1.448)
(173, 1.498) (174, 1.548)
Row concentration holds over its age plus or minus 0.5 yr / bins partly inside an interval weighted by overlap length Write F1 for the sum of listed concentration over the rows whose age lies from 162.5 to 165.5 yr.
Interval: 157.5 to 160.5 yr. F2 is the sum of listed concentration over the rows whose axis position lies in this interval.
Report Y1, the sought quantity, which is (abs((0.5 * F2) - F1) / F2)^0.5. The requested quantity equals 0.76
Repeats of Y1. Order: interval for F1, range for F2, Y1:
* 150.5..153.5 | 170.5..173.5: 0.53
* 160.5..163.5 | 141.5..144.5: 0.43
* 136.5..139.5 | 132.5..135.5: 0.66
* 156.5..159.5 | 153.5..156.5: 0.62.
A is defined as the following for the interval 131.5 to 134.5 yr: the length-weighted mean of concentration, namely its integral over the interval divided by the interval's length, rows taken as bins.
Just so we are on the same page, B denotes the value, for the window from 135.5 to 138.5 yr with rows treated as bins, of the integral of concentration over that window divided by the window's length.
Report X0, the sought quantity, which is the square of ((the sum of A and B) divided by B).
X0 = 4.3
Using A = 1.45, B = 1.36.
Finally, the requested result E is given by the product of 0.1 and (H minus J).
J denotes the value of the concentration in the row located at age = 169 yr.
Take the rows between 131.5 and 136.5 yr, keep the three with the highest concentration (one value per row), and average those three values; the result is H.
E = 0.016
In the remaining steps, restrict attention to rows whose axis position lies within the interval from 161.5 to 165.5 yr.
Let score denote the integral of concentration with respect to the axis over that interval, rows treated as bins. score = 3.7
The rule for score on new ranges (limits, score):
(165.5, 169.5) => 4.7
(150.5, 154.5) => 4.5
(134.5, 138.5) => 5.5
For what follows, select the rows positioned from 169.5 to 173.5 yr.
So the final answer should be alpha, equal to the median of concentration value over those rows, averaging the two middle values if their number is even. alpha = 1.42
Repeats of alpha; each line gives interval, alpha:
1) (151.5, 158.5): 1.02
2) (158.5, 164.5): 0.87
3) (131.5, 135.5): 1.44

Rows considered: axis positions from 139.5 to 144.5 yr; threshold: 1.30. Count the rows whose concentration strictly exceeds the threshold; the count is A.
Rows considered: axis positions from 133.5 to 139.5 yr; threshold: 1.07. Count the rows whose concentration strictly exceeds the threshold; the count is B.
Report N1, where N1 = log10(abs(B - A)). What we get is 0.48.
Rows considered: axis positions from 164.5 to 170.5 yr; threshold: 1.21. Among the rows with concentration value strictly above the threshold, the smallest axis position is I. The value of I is 168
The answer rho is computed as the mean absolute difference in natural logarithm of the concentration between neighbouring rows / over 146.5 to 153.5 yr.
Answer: 0.021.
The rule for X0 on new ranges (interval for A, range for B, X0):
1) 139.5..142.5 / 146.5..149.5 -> 4.2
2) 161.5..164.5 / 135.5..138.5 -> 2.8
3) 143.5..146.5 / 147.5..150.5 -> 4.2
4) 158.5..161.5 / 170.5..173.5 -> 2.6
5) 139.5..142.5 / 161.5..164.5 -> 5.9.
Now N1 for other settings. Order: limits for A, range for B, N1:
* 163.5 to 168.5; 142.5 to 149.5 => 0.85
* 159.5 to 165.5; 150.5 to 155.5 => 0.48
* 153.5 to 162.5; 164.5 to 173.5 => 0.90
